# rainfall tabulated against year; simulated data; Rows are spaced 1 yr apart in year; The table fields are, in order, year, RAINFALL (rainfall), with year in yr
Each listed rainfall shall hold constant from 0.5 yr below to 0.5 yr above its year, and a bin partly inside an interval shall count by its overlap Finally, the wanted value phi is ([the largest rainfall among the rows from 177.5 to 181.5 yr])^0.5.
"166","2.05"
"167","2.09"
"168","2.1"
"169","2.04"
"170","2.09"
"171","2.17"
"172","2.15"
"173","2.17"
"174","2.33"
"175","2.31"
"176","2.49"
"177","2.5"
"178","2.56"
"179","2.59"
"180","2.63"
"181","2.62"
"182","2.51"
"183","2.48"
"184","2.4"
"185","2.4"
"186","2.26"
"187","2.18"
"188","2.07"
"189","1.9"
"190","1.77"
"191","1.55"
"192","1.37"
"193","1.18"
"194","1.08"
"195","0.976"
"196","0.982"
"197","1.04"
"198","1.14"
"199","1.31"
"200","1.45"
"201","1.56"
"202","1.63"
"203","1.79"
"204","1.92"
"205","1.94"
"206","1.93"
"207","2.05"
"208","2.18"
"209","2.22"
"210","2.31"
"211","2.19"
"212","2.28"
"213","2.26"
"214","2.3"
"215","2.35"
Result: 1.62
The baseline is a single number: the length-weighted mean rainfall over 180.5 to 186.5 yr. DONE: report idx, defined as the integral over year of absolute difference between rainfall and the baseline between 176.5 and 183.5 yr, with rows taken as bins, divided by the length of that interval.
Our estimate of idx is 0.1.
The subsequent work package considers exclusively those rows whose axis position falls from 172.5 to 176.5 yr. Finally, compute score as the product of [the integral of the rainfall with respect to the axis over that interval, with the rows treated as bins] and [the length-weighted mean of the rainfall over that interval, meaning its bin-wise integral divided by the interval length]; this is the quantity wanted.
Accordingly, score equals 22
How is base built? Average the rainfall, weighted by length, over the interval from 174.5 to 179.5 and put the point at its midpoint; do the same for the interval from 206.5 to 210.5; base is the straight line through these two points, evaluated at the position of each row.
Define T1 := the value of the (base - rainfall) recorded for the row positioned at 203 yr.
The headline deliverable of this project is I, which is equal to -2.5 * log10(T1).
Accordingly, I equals 0.9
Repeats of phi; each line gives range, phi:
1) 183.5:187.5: 1.55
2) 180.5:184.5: 1.62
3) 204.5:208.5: 1.48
